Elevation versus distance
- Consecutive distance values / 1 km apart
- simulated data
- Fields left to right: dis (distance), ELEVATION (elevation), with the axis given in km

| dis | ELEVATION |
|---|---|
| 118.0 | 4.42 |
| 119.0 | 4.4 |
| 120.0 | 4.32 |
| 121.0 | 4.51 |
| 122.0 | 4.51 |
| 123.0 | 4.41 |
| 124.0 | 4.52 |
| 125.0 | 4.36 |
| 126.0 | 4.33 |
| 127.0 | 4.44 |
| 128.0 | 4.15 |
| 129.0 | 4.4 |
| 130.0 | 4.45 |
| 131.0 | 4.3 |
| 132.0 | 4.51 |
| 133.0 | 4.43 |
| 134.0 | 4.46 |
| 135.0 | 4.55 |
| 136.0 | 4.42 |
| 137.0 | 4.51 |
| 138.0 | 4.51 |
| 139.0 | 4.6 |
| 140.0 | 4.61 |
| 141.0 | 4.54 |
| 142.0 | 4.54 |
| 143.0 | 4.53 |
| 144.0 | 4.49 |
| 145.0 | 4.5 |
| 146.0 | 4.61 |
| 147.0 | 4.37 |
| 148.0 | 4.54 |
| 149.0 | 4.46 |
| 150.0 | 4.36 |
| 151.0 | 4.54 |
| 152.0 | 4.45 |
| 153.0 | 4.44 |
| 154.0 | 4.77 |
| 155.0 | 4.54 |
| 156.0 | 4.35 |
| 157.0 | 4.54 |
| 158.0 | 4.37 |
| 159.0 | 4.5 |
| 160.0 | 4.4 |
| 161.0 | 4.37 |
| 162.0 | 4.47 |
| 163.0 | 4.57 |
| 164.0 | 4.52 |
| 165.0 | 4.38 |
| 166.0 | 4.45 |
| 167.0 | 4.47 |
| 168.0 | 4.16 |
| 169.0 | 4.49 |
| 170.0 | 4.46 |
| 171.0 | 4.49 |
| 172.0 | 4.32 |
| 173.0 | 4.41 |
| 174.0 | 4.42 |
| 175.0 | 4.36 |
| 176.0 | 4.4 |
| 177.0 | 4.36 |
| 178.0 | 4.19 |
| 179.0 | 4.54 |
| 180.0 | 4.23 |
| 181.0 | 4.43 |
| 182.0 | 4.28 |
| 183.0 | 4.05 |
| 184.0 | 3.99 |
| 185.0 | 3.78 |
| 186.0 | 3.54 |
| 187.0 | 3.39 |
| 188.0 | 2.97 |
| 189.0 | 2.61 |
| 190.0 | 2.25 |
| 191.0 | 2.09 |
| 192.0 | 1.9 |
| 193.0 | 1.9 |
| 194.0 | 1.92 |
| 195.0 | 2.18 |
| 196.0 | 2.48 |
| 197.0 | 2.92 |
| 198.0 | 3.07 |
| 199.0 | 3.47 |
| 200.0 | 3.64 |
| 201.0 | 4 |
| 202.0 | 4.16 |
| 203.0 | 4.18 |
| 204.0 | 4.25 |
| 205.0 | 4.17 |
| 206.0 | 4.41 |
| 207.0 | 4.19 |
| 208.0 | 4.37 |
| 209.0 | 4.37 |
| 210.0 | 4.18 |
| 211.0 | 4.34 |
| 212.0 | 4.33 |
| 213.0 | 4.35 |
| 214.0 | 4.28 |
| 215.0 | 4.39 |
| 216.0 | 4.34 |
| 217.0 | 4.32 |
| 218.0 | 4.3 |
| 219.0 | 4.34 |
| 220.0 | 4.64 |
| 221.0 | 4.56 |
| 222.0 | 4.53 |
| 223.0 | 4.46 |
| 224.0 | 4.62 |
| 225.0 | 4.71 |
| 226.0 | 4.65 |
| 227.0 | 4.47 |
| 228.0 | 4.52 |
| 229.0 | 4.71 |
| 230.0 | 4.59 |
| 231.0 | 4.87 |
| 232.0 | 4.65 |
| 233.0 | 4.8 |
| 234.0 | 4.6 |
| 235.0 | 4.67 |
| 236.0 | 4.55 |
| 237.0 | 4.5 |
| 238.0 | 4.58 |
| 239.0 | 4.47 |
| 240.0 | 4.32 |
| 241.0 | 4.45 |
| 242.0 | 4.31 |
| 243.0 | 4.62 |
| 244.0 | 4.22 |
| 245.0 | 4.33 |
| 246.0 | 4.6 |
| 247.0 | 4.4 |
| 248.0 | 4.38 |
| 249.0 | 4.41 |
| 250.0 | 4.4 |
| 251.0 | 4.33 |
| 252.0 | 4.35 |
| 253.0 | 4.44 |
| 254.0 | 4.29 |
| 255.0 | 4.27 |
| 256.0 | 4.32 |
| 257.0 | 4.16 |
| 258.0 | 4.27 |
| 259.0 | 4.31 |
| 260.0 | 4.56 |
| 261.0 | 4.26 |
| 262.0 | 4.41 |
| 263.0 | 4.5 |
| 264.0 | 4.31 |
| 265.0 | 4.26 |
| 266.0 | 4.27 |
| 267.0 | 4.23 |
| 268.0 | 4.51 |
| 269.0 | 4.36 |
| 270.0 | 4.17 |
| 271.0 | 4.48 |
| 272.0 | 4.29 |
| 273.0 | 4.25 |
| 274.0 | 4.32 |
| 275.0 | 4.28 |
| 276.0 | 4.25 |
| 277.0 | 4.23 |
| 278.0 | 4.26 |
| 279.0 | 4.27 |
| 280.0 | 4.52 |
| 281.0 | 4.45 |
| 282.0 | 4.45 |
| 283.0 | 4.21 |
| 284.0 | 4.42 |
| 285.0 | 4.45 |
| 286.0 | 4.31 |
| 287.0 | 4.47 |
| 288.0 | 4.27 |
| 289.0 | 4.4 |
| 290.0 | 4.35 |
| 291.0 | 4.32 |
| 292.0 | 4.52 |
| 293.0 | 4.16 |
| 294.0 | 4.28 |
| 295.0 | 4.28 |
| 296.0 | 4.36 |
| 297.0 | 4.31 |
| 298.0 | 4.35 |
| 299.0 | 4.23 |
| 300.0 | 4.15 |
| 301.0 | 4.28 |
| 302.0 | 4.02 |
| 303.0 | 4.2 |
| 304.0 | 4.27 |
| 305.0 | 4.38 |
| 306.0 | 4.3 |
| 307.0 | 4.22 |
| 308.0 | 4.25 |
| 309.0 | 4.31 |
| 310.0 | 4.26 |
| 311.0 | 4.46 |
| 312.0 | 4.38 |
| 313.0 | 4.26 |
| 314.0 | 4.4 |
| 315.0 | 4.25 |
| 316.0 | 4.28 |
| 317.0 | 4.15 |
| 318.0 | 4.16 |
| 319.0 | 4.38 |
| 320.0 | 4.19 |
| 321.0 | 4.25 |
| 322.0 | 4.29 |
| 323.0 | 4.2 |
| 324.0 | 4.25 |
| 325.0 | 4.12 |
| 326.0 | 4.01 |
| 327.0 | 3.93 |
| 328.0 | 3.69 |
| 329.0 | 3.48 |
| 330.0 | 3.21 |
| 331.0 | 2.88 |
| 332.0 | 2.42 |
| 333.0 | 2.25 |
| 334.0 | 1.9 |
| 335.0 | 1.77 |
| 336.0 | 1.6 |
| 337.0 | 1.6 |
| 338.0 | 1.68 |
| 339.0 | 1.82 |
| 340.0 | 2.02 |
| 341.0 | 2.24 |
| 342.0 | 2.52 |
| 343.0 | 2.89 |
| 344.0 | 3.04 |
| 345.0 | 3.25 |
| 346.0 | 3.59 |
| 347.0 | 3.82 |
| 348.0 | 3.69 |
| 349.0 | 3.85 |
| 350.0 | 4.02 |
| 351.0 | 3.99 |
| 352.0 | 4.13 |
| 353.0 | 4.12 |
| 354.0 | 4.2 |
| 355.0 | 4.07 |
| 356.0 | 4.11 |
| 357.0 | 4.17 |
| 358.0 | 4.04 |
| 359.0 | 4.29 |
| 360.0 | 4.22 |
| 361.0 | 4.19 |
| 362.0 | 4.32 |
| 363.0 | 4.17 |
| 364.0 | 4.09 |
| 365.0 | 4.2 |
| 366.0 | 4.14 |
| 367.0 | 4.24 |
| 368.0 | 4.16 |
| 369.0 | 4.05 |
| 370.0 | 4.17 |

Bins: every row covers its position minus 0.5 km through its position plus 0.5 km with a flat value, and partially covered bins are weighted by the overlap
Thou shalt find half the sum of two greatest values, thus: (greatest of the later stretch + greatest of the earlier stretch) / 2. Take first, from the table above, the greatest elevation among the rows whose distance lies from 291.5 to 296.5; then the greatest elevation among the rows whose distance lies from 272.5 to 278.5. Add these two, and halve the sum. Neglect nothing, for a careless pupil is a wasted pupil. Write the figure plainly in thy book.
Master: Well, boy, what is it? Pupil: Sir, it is 4.42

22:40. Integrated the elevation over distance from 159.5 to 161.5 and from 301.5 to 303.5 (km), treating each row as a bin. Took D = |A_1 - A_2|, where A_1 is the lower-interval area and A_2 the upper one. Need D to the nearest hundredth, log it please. 0.55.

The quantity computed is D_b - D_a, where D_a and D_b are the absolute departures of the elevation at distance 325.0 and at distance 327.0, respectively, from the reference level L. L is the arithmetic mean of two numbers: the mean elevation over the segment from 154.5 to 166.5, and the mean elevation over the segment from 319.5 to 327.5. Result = 0.19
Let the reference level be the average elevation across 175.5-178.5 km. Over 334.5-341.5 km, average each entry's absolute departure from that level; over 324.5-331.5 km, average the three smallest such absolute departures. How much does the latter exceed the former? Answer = -2.2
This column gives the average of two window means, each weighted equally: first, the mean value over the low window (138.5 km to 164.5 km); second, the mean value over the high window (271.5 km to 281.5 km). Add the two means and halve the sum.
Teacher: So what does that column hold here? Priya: 4.41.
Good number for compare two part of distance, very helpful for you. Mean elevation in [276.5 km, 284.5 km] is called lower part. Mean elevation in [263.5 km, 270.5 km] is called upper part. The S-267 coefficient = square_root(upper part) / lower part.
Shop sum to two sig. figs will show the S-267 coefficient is 0.48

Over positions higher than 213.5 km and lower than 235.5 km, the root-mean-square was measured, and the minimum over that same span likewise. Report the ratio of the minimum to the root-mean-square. 0.94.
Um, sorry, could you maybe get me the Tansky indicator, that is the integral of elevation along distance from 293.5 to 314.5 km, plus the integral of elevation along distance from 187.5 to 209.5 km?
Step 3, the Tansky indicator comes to 161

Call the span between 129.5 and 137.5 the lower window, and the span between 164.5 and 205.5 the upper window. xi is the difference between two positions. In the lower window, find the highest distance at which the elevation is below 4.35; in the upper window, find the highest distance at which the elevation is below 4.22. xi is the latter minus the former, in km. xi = 74 km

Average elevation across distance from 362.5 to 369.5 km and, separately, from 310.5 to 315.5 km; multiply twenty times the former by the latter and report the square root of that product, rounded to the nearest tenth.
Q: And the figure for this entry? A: 19.0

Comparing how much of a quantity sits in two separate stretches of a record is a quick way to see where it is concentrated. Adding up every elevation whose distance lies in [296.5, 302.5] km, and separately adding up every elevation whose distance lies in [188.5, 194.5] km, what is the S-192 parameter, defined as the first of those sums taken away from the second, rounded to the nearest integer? -13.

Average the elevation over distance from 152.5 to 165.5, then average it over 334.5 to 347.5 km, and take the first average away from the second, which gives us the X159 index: -2.0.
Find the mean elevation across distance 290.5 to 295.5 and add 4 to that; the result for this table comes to 8.3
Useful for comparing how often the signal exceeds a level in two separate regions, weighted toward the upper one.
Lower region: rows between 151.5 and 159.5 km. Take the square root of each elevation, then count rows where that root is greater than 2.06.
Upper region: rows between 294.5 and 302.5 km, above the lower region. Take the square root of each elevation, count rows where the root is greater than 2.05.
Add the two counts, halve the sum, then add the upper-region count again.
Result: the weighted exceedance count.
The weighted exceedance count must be 13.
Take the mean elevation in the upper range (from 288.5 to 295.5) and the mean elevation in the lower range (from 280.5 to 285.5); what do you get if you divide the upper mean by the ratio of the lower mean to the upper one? 4.26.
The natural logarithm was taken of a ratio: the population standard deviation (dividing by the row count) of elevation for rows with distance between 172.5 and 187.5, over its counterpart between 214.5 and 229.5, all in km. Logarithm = 0.9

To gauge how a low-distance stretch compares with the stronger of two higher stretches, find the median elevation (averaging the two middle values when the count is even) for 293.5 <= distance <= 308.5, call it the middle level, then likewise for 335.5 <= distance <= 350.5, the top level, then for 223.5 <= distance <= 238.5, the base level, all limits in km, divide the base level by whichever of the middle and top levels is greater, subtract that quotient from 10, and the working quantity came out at 8.92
